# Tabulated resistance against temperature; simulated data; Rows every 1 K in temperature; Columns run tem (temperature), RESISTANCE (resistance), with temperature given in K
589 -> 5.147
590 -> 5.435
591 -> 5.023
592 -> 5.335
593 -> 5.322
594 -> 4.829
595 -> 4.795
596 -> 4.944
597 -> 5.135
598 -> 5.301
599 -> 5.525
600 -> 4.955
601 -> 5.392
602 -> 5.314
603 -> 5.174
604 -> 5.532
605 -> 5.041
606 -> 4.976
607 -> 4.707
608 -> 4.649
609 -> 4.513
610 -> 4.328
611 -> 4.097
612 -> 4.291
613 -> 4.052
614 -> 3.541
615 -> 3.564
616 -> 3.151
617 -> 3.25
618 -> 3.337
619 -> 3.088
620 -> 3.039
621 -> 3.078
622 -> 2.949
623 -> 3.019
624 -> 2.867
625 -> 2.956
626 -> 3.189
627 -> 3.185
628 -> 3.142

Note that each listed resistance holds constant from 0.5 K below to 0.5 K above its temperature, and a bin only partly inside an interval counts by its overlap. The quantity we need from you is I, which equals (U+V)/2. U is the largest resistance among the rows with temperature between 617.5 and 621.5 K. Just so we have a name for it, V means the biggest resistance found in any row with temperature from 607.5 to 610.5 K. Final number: 4.0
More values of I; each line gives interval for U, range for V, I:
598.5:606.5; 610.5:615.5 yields 4.9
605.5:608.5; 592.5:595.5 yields 5.1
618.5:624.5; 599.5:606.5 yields 4.3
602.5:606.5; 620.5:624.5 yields 4.3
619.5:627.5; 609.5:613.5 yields 3.8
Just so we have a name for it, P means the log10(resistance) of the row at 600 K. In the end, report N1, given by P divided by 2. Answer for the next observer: 0.348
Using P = 0.70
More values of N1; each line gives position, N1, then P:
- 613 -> 0.304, 0.61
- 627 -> 0.252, 0.50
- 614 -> 0.275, 0.55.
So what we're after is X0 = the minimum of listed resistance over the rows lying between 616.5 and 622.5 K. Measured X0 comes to 2.949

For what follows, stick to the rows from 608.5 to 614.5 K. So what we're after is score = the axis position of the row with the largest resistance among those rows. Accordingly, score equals 609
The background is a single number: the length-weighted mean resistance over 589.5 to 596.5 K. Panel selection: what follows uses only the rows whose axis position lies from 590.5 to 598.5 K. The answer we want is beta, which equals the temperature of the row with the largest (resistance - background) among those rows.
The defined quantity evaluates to 592 K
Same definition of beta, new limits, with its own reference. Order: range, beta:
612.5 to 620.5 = 613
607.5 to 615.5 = 608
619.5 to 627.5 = 626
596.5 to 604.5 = 604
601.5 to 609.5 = 604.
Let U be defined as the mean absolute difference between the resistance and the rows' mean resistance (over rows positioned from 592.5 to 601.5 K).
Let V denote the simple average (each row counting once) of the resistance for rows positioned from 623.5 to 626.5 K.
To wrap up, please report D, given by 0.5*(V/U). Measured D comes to 7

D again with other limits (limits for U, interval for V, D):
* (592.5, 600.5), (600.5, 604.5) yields 12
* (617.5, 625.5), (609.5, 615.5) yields 21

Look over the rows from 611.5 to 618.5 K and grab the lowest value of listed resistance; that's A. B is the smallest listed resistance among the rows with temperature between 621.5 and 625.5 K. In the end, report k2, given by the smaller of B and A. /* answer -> 2.9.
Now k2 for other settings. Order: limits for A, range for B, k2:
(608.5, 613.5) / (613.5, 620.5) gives 3.0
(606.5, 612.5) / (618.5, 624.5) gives 2.9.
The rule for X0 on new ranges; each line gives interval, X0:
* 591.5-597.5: 4.795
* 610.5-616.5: 3.151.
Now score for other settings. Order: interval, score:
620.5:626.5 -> 626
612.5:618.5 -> 613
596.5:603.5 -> 599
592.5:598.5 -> 593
